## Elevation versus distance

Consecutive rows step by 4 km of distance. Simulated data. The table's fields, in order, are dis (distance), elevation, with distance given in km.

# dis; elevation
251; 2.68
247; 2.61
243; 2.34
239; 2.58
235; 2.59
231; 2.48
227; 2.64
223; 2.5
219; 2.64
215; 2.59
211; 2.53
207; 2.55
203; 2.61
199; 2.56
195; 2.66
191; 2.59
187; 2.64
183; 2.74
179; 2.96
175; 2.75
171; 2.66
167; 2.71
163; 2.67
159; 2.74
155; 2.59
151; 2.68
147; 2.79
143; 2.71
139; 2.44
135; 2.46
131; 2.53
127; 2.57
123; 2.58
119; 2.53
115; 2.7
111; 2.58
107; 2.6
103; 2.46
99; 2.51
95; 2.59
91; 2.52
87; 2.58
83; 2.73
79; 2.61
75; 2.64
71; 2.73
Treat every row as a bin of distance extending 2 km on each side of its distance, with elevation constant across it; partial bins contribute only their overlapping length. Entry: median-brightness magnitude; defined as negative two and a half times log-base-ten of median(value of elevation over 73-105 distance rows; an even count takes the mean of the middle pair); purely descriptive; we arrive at -1.03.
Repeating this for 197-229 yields -1.03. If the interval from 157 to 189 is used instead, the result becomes -1.09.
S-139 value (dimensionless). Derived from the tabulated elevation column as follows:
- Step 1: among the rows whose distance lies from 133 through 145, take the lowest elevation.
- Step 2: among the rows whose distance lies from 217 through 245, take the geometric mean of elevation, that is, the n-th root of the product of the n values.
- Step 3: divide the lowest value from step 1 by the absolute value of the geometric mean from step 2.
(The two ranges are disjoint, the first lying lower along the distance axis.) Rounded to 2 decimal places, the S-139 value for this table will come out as 0.96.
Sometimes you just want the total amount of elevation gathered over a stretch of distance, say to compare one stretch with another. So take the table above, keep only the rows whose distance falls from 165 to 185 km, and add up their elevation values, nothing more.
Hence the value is 13.8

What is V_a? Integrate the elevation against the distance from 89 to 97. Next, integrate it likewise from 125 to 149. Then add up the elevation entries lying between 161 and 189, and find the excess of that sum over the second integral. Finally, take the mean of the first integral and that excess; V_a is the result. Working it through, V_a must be -11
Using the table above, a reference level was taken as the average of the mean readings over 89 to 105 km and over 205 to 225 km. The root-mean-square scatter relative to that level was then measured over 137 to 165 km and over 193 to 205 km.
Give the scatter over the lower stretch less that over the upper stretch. 0.080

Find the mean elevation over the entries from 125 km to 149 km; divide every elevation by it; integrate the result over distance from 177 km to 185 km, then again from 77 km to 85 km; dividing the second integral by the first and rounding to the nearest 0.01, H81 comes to 0.94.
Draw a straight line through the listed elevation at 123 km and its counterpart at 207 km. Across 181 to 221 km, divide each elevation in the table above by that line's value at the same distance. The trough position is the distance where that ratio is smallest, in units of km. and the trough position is 211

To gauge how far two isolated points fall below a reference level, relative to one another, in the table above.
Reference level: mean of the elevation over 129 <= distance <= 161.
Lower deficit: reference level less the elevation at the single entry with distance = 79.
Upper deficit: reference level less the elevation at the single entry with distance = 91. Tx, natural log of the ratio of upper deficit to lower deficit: 2.6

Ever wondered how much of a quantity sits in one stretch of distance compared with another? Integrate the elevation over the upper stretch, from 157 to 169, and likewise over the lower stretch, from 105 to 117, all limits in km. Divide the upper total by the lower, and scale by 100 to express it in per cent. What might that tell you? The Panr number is 103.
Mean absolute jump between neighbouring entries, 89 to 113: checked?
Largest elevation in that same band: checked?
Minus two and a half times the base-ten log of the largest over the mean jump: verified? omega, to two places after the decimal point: -3.89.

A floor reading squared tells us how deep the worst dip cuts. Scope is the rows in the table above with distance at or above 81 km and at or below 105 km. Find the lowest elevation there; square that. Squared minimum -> 6.05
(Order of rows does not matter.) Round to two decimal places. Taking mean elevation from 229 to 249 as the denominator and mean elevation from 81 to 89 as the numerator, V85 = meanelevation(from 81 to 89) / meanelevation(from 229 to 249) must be 1.05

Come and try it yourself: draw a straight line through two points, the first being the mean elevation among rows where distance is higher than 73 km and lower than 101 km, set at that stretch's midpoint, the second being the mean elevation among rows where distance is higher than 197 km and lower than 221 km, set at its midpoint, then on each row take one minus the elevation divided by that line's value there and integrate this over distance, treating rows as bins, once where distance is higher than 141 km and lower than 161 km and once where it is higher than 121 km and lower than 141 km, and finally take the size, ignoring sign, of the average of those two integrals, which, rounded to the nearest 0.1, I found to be 0.2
